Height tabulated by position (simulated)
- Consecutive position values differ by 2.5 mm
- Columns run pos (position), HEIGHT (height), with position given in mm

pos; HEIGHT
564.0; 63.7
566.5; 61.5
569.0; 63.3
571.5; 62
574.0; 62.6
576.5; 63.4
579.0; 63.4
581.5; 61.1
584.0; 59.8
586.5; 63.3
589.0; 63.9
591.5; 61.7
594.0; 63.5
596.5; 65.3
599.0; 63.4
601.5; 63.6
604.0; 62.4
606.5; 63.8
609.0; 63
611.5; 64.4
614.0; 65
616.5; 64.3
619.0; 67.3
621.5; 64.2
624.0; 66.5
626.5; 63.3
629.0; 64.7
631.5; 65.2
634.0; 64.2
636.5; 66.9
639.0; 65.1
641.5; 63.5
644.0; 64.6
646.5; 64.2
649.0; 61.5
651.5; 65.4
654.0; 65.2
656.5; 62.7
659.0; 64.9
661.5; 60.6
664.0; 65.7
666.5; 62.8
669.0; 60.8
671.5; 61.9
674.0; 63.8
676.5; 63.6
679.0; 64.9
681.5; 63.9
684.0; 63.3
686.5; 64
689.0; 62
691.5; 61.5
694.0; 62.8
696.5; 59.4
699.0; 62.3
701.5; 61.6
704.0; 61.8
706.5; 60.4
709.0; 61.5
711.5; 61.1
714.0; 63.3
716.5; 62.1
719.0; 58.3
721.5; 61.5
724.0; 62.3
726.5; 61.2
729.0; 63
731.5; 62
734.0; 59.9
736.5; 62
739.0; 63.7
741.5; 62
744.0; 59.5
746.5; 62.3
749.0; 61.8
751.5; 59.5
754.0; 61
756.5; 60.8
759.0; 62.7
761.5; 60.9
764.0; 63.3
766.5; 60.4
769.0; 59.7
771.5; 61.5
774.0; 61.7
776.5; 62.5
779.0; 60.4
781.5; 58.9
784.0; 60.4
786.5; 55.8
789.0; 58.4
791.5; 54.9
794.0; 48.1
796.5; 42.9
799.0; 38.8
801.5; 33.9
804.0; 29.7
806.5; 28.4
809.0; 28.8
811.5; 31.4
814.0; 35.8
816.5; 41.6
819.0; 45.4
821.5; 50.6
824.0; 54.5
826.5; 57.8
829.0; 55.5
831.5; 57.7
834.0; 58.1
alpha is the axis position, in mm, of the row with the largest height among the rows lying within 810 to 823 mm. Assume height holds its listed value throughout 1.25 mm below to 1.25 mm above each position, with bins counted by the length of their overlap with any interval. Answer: 821.5 mm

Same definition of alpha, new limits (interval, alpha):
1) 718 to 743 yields 739.0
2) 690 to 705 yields 694.0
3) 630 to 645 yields 636.5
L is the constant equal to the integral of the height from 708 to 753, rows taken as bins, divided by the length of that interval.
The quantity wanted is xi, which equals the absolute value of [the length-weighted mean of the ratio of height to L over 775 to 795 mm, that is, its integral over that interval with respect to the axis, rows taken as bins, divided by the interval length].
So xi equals 0.94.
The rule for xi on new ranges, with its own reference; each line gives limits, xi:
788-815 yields 0.63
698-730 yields 1.00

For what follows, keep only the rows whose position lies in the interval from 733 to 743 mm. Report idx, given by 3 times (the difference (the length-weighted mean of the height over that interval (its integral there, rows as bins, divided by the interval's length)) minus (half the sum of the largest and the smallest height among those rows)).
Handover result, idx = 0.3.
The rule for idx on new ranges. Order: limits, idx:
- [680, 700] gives 2.2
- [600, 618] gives 0.4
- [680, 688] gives 0.2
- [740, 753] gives 0.5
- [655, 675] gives -0.7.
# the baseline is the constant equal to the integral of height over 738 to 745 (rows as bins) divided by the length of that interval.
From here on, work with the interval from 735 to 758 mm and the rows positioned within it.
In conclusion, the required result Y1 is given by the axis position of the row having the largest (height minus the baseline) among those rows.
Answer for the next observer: 739.0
